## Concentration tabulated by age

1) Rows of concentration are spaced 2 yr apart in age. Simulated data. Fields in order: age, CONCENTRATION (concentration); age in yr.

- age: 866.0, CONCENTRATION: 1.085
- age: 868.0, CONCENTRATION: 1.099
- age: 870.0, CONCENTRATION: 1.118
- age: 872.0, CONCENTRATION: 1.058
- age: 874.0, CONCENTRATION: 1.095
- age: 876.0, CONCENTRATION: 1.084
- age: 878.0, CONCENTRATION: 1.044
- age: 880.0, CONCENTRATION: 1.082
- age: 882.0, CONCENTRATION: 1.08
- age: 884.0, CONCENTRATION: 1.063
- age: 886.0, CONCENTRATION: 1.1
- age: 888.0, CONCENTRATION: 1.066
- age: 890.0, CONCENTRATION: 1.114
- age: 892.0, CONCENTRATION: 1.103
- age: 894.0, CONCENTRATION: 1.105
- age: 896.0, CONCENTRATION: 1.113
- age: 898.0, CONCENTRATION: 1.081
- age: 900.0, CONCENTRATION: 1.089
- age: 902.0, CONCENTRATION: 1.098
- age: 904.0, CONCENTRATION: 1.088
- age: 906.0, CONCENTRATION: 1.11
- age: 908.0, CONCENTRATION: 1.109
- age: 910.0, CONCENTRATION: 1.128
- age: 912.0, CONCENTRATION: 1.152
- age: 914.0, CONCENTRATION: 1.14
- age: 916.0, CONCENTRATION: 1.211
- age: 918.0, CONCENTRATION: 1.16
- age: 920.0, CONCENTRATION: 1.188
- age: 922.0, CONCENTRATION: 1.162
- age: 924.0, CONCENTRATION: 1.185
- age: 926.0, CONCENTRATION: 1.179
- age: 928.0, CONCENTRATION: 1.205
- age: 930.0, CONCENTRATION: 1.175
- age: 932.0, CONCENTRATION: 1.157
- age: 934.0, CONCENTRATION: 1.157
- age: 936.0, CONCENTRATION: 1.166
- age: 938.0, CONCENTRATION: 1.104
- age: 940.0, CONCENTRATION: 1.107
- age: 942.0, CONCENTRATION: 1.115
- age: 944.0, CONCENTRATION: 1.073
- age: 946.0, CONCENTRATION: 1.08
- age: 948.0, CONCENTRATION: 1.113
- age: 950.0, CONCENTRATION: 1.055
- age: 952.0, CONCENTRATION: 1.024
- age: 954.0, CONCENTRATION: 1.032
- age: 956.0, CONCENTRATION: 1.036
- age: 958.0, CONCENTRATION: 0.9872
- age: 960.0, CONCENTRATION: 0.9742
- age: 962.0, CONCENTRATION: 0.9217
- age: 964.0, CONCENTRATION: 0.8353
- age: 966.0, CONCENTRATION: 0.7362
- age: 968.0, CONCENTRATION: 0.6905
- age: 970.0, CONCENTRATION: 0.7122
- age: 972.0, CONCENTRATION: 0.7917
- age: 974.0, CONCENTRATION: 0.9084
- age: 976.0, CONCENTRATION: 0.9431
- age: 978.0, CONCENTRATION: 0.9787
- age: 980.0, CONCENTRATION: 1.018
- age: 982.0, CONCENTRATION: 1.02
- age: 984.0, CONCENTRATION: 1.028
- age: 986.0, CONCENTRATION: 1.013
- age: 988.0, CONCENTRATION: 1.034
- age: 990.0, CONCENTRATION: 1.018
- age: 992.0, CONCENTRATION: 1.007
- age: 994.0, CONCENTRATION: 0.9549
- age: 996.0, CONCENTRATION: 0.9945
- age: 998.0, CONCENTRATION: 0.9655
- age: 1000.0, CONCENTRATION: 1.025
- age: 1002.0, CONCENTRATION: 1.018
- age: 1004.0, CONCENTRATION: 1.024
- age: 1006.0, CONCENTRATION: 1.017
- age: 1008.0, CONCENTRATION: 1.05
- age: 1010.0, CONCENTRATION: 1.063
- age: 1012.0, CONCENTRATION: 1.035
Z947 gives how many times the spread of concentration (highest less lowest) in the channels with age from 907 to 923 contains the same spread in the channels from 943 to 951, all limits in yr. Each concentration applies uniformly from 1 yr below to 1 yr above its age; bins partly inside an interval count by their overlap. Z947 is 1.8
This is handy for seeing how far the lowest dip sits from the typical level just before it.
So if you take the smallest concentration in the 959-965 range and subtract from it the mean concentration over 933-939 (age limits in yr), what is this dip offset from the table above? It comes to -0.31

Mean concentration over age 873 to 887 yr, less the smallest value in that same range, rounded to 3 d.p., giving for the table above 0.034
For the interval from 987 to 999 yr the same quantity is 0.041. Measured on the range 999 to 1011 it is 0.016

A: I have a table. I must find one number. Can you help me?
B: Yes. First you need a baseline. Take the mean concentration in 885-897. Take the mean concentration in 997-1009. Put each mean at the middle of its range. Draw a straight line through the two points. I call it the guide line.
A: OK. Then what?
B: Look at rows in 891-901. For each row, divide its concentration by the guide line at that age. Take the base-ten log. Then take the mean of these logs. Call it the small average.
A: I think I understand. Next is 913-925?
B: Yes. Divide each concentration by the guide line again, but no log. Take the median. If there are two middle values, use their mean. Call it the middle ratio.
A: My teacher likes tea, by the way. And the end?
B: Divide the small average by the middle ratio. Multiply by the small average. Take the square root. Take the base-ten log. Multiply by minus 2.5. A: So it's 8.0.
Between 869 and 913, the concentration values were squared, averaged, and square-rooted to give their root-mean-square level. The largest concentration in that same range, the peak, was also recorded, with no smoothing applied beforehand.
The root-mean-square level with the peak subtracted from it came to -0.06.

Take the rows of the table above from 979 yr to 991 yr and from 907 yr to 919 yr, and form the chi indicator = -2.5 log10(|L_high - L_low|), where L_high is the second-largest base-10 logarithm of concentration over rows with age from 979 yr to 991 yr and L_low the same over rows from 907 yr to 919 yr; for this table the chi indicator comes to 3.2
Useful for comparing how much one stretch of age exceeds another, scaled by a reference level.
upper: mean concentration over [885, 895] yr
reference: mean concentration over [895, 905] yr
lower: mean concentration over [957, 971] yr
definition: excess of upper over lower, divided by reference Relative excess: 0.24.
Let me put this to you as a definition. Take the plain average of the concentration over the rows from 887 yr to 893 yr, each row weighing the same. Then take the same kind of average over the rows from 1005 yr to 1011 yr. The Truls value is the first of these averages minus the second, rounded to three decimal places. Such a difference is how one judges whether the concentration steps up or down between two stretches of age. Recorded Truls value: 0.051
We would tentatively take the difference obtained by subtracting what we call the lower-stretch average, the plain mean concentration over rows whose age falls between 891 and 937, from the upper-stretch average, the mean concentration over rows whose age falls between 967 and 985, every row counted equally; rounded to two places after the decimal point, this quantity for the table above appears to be -0.24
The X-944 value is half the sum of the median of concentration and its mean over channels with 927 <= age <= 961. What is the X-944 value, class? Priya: 1.10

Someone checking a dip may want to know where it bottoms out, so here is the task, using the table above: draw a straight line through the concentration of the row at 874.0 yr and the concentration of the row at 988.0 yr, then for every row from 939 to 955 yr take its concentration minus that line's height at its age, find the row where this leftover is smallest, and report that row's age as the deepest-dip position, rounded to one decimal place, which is 952.0 yr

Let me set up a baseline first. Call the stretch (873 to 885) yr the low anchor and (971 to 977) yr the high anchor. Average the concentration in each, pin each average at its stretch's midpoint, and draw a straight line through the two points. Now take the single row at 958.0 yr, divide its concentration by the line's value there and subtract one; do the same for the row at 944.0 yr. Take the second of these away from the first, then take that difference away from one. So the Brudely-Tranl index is 1.06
